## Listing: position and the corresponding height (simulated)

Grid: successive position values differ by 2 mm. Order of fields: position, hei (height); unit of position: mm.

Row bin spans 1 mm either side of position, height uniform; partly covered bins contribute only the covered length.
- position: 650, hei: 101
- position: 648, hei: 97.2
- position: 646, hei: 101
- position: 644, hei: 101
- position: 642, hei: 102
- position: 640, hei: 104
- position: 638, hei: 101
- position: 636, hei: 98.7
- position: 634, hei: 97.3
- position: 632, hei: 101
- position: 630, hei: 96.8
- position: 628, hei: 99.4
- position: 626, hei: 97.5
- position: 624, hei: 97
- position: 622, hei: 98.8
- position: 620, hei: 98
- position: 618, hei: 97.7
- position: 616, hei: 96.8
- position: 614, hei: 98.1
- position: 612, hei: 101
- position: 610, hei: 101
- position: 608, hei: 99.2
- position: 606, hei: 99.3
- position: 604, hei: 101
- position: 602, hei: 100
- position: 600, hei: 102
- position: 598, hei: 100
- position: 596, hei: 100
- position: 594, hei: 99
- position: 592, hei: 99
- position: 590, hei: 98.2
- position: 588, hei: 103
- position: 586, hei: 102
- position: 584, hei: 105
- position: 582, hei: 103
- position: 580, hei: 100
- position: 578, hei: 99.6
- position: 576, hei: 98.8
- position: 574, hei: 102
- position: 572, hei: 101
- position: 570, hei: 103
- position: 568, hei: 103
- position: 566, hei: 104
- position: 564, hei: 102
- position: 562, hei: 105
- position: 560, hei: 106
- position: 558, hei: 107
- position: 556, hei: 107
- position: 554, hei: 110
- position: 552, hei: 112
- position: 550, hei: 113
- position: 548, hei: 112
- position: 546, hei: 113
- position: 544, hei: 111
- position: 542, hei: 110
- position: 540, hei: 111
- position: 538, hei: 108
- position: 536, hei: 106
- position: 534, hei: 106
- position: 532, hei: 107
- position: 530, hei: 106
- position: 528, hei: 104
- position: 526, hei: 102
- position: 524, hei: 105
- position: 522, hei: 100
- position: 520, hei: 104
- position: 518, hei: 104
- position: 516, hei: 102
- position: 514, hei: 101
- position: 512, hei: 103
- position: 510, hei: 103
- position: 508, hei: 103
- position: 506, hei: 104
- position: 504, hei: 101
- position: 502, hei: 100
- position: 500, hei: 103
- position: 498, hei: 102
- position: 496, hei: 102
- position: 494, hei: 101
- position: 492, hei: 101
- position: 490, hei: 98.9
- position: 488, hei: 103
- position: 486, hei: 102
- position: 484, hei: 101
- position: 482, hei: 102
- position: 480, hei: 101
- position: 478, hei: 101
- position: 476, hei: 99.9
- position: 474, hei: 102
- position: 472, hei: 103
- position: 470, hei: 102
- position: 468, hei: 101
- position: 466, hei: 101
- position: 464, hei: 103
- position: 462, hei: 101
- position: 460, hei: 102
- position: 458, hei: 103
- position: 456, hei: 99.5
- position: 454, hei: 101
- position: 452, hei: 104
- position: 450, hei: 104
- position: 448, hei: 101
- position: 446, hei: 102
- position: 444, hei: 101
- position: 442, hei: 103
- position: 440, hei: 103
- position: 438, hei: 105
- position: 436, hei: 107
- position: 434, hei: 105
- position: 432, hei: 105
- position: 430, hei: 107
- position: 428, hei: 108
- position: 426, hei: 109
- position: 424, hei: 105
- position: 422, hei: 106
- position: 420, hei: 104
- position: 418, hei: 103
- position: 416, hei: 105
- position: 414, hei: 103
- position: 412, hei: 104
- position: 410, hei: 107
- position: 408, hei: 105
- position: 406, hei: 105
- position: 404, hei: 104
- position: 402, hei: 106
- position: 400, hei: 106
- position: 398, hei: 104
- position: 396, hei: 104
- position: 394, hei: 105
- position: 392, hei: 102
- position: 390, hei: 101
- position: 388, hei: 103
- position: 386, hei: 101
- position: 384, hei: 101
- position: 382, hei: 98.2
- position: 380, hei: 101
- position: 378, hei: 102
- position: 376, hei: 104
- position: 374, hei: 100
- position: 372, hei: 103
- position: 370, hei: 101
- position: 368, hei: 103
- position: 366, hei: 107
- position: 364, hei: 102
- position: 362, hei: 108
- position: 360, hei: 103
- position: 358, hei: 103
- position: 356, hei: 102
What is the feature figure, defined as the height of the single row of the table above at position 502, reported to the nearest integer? 100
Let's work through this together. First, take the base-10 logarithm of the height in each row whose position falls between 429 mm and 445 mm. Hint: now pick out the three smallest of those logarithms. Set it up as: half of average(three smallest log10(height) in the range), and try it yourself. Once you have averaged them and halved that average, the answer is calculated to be 1.00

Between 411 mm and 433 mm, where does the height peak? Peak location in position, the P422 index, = 426 mm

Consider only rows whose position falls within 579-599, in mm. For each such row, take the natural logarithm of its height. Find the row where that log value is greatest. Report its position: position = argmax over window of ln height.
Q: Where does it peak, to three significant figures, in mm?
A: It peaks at 584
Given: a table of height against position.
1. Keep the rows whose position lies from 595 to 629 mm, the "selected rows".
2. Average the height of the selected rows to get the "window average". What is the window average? 99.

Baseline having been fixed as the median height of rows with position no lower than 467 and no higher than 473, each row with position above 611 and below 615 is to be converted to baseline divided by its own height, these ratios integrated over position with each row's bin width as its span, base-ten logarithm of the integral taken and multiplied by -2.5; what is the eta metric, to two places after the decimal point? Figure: -1.53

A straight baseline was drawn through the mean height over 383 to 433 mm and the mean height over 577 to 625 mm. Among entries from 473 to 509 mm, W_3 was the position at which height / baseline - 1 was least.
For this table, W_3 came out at 490 mm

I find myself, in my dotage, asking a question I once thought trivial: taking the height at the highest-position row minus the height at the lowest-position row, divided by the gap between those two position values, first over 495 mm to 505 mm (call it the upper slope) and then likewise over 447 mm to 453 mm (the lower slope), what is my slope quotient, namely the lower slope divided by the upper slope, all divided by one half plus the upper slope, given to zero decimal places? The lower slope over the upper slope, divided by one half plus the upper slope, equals -16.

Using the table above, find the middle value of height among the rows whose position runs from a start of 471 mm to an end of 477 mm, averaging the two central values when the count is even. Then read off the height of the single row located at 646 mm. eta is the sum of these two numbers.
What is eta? 203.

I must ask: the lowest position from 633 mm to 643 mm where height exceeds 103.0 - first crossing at 640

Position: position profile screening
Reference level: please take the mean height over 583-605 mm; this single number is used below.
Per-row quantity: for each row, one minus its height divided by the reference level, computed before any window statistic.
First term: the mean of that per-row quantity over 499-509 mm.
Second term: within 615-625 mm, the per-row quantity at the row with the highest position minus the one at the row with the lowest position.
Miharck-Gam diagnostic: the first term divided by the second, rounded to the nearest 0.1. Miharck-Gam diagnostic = 6.8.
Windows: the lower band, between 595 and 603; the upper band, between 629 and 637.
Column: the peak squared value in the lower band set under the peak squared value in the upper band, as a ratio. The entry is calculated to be 0.98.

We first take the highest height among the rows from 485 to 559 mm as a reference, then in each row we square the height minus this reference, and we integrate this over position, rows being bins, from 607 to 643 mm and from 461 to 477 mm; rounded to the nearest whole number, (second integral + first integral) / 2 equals 4554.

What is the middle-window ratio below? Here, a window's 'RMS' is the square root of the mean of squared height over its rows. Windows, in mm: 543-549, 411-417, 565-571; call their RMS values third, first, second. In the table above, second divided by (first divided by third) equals 111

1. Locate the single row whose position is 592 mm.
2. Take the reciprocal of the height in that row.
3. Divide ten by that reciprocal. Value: 990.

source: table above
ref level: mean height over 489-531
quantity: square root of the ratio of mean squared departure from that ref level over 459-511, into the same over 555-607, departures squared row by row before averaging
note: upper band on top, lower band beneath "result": 1.9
